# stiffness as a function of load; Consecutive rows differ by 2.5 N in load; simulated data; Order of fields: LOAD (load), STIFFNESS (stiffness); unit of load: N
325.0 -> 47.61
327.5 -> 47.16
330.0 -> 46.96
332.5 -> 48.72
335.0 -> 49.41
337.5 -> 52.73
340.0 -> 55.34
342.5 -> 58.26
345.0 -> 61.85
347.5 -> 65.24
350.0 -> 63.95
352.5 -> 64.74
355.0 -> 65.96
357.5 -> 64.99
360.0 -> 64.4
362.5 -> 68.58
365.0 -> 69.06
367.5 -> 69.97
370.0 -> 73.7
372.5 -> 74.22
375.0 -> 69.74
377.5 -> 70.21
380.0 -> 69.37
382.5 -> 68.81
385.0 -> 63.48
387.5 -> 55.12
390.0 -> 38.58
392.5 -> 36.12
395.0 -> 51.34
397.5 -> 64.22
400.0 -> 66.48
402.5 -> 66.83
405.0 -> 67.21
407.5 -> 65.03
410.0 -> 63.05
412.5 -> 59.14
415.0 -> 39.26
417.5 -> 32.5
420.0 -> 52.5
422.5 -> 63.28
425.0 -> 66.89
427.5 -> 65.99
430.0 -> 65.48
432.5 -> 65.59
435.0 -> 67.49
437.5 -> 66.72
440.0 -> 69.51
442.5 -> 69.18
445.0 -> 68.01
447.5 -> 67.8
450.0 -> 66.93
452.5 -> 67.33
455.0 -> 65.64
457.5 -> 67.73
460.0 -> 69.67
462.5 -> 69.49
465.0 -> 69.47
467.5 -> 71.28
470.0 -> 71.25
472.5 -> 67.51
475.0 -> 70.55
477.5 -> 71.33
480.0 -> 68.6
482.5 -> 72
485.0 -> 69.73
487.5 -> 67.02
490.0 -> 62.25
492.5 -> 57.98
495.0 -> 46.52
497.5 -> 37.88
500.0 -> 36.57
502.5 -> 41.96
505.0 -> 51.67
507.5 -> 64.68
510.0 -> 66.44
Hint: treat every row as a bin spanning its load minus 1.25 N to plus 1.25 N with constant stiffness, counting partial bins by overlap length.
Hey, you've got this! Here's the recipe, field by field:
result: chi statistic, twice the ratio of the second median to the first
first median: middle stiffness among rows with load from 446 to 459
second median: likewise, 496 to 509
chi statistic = 1.25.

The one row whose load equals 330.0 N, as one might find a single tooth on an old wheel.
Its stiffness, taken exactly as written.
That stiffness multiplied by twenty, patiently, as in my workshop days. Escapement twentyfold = 939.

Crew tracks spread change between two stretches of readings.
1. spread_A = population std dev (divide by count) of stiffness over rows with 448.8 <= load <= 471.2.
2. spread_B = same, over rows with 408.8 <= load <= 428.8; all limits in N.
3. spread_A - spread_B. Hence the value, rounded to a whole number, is -10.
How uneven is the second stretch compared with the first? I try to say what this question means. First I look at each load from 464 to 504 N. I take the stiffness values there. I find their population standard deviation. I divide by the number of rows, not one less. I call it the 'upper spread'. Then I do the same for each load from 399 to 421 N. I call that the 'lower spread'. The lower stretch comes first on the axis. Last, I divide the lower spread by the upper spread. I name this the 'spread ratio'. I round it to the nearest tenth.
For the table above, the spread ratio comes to 1.0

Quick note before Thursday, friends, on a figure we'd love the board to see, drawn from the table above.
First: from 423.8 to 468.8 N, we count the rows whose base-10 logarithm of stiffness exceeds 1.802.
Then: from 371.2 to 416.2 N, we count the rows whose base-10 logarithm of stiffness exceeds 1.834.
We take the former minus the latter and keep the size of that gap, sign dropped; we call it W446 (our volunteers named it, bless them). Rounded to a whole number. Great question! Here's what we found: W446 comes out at 13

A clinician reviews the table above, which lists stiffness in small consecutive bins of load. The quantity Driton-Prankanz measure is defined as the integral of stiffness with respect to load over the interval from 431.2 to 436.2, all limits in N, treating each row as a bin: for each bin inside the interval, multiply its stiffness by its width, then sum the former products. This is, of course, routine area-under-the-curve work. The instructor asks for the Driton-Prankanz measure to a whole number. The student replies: 333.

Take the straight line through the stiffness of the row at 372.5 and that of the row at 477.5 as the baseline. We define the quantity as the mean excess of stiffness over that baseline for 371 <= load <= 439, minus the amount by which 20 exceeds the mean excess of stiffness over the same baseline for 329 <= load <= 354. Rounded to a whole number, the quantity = -51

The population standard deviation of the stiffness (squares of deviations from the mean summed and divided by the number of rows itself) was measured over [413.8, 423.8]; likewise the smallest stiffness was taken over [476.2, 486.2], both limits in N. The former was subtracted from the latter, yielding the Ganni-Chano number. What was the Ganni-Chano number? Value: 57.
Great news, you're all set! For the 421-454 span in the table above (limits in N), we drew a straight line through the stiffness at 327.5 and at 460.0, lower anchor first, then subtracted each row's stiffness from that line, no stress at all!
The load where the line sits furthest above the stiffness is 452.5 N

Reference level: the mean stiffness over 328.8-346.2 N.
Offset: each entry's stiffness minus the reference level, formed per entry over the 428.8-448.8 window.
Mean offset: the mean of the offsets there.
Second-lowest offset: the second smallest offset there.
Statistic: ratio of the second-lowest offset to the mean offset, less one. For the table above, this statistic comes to -0.13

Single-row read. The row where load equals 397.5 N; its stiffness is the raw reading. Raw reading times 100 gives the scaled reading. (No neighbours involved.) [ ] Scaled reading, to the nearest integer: 6422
